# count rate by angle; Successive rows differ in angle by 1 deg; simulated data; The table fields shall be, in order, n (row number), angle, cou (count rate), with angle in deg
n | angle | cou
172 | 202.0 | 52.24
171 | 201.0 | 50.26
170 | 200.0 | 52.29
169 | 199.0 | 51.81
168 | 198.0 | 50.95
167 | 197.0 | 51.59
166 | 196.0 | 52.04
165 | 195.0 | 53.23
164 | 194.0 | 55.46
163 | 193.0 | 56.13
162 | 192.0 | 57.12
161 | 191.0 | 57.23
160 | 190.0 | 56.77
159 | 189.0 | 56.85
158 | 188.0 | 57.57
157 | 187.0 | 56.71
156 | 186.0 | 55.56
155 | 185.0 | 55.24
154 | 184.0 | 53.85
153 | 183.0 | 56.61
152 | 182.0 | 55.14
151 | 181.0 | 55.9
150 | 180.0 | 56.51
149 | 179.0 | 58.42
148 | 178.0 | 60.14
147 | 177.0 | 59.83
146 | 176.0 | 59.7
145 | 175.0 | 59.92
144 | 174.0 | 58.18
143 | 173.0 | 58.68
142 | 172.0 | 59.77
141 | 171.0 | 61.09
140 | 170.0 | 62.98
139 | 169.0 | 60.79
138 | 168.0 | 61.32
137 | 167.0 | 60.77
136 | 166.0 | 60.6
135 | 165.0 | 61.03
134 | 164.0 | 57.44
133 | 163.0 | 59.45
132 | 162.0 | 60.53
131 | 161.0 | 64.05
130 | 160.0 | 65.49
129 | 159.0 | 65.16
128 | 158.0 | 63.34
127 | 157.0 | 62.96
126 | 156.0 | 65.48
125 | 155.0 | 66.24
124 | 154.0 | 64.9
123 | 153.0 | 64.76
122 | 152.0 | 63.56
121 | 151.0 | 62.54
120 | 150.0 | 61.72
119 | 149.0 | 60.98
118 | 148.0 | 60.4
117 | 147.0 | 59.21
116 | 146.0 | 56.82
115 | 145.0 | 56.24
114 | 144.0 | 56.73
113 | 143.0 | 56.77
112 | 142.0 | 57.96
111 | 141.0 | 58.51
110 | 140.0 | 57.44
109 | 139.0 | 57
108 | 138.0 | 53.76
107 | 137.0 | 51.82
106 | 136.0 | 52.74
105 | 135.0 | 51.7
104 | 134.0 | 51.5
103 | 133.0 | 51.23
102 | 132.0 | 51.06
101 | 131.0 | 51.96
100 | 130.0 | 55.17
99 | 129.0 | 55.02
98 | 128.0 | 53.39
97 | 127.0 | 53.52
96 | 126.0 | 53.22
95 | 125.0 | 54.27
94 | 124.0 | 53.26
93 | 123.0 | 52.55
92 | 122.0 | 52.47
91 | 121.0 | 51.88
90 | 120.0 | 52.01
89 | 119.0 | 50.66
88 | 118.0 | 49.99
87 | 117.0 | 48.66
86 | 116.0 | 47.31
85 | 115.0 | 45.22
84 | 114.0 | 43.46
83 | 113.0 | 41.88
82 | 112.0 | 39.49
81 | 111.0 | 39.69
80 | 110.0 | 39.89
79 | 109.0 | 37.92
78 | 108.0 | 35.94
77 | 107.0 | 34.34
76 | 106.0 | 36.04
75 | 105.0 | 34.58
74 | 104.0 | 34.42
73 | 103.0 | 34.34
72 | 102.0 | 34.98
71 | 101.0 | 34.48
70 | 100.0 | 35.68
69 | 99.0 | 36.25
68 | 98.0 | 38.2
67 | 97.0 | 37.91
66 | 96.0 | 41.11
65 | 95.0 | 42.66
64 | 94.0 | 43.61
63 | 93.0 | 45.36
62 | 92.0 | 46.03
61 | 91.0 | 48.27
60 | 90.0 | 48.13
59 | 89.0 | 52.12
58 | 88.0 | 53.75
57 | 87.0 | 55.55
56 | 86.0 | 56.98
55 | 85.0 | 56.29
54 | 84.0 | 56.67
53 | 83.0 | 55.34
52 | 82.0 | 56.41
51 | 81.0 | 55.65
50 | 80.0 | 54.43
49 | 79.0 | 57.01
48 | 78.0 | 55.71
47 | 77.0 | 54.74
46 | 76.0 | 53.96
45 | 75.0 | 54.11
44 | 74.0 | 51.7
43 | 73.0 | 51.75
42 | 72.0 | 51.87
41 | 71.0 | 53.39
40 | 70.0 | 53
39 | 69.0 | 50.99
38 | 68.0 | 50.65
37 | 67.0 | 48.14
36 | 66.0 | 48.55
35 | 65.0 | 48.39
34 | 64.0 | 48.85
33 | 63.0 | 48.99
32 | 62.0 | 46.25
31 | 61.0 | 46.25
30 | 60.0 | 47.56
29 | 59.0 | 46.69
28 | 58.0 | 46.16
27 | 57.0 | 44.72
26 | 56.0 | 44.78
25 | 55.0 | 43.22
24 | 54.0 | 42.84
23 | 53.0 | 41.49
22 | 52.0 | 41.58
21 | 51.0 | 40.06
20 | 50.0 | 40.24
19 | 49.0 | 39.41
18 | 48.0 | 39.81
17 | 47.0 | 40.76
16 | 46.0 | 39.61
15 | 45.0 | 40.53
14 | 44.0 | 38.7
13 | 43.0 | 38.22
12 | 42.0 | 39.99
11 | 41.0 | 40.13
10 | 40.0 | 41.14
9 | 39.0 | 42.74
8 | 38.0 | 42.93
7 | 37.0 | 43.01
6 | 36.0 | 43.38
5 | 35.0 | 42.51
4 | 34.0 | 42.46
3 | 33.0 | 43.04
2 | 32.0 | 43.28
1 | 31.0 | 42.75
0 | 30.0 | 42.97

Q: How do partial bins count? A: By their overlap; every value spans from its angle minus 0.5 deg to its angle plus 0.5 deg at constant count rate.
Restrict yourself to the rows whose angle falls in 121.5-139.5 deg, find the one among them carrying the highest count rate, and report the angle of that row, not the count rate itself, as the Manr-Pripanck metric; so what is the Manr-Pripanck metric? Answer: 139.0 deg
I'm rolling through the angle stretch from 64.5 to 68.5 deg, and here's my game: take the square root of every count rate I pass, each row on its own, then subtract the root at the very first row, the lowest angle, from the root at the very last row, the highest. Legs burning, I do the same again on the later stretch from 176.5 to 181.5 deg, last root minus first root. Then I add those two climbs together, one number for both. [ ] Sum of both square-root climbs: -0.10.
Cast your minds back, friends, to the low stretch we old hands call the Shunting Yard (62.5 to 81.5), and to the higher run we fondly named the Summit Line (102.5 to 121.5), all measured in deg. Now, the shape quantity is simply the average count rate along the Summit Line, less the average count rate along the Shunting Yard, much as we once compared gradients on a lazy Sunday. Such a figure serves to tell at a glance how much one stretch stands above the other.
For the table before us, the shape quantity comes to -10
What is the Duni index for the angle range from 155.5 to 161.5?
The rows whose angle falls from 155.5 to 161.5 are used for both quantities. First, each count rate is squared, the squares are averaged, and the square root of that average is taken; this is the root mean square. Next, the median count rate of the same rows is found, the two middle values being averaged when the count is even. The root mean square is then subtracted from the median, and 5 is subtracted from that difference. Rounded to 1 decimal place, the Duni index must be -4.8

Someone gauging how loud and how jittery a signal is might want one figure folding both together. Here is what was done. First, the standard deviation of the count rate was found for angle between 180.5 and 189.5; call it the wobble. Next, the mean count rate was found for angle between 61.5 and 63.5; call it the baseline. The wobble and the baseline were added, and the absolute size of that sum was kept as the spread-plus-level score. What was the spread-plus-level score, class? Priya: 48.7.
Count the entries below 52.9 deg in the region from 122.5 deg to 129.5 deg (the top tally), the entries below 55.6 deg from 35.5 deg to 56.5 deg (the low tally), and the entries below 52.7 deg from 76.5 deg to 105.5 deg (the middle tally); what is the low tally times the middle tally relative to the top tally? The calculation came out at 357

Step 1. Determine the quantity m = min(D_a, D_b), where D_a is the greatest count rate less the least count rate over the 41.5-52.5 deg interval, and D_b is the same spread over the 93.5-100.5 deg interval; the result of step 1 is 3.4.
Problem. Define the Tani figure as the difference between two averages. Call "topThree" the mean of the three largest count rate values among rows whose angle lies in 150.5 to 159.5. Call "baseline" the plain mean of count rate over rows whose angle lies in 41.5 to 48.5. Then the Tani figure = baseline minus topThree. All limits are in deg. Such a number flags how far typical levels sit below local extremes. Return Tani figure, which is -26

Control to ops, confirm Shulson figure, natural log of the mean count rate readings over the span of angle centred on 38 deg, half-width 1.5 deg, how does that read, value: 3.76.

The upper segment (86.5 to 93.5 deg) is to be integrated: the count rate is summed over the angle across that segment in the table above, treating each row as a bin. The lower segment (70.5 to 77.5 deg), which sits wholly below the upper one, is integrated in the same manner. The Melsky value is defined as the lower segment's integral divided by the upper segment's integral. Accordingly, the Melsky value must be 1.06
